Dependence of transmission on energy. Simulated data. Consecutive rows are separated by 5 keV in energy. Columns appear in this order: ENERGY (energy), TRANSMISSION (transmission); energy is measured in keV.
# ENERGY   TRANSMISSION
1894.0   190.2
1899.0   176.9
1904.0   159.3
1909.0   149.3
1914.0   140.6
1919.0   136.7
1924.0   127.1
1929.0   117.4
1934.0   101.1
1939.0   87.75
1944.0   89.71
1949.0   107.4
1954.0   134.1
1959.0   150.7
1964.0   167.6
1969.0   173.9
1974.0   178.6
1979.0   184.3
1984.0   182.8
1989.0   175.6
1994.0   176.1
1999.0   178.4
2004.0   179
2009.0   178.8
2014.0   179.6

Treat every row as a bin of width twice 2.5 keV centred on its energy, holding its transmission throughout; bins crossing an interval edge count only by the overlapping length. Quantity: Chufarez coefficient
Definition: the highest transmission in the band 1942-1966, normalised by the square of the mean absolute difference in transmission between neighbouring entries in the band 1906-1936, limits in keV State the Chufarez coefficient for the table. 1.8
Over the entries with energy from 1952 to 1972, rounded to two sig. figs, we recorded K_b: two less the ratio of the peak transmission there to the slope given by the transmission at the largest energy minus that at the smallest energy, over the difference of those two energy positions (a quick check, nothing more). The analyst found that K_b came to -64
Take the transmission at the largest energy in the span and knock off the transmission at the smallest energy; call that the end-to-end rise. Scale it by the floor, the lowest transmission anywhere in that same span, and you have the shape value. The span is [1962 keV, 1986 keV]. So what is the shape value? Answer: 0.09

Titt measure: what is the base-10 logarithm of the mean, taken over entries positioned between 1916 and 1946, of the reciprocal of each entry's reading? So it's -2.03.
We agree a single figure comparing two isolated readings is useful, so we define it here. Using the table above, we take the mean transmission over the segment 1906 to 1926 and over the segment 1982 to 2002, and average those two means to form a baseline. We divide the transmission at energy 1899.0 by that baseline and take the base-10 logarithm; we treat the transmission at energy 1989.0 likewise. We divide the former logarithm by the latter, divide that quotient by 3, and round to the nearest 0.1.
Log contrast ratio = 0.4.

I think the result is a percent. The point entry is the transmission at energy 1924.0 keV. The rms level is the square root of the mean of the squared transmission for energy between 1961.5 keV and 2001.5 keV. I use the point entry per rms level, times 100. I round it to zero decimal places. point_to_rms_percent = 72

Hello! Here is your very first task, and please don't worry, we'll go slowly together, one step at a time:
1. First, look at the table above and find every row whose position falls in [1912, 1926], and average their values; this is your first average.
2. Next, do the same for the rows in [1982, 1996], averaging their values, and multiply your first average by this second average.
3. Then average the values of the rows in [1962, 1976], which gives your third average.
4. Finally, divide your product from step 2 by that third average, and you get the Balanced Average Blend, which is 139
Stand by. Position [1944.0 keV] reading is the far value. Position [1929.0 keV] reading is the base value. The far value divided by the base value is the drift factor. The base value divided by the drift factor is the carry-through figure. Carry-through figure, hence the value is 154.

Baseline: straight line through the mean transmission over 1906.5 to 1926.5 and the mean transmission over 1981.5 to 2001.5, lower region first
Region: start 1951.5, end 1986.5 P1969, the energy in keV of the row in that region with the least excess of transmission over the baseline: 1954.0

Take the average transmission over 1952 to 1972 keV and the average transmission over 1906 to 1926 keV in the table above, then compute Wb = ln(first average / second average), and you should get 0.12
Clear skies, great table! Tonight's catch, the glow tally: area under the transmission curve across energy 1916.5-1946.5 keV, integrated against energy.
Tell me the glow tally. 3299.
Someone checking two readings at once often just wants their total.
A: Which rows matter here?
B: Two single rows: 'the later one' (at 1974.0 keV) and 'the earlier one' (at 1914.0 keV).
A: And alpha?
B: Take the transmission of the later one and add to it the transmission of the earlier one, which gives 319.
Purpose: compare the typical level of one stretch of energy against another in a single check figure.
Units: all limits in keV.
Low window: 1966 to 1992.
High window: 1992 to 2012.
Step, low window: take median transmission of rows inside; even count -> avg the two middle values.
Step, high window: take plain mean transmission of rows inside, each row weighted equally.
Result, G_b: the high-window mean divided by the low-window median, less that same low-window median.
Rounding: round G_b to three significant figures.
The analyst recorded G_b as -178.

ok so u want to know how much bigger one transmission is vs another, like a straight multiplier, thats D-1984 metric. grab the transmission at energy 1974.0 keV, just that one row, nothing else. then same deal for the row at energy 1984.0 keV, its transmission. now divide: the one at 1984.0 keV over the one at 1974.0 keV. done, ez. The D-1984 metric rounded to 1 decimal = 1.0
